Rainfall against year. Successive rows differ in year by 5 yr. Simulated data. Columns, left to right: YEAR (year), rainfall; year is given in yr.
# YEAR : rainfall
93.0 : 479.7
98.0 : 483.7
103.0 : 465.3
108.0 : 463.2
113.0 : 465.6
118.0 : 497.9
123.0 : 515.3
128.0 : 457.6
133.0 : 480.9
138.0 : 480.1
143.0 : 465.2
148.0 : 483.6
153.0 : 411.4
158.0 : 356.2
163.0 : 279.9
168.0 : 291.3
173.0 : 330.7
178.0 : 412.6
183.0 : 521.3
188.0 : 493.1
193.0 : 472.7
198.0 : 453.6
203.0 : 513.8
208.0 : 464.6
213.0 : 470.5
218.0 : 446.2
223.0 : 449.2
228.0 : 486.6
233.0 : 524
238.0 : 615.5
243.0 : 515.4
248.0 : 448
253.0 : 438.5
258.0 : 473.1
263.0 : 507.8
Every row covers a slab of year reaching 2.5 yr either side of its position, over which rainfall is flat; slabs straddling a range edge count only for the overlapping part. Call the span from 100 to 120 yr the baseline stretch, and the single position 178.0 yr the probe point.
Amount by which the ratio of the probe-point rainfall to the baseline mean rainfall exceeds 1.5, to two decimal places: -0.63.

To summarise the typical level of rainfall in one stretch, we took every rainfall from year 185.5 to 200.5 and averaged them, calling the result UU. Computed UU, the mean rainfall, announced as 473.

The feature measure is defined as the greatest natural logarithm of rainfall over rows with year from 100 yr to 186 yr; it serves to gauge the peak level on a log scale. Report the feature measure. 6.26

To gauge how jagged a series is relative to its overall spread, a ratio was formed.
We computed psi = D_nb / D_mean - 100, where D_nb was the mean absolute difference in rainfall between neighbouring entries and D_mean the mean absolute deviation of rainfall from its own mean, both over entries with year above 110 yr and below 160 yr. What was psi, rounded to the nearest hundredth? -98.98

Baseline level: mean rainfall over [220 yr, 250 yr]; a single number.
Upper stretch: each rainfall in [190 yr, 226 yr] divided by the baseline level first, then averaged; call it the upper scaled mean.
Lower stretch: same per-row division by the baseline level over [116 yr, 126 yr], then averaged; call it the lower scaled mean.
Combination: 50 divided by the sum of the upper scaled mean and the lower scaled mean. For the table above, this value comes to 26.0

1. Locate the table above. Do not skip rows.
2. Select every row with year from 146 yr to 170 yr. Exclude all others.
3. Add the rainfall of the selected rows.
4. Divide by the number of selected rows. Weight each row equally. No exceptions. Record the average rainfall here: 364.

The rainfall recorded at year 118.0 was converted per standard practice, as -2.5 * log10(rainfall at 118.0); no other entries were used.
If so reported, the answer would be -6.74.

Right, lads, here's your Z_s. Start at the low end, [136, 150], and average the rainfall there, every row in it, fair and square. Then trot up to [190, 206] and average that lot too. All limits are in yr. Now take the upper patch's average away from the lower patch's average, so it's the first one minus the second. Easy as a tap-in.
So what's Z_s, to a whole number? -4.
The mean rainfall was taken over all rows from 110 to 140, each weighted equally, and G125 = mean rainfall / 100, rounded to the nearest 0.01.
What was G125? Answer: 4.83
